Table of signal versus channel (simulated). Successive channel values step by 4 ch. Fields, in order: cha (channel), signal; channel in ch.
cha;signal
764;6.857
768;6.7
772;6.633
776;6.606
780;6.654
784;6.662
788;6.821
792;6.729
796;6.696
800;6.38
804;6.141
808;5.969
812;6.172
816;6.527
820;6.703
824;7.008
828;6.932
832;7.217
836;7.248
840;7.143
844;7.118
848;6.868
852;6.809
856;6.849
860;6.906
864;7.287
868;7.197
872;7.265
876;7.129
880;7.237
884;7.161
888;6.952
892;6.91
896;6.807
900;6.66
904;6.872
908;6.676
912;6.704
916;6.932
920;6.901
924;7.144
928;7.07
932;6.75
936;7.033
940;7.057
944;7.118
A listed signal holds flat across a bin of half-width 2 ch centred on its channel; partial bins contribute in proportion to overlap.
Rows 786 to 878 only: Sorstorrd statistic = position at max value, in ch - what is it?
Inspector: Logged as 864 ch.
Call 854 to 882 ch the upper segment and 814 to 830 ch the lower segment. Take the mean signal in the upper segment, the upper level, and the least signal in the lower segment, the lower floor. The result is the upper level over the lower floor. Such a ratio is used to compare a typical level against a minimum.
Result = 1.09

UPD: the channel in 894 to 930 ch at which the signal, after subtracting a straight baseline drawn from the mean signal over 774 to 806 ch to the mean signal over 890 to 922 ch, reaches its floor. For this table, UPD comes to 900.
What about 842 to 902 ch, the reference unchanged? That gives 900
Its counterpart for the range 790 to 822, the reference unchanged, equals 808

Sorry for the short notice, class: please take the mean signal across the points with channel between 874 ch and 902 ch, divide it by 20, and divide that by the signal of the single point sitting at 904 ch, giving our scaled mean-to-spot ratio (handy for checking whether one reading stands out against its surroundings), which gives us 0.0508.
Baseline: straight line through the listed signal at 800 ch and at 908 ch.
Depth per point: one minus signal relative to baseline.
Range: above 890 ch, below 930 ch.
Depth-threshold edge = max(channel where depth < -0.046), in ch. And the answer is 928 ch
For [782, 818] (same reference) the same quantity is 796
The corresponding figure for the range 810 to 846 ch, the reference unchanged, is 844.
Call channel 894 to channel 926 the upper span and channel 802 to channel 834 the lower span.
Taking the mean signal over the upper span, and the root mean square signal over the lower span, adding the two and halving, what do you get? 6.72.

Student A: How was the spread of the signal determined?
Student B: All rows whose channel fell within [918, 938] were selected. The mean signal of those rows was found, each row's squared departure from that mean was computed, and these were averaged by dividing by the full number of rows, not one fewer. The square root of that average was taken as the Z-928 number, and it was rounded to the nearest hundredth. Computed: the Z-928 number 0.14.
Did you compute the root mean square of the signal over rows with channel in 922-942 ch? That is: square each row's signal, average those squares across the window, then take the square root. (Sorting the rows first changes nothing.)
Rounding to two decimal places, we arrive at 7.01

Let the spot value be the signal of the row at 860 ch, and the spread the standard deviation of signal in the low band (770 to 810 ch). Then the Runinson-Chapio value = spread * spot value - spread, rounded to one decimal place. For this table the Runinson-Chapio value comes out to 1.6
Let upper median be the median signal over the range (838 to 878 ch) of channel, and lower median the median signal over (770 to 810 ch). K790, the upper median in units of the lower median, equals 1.072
